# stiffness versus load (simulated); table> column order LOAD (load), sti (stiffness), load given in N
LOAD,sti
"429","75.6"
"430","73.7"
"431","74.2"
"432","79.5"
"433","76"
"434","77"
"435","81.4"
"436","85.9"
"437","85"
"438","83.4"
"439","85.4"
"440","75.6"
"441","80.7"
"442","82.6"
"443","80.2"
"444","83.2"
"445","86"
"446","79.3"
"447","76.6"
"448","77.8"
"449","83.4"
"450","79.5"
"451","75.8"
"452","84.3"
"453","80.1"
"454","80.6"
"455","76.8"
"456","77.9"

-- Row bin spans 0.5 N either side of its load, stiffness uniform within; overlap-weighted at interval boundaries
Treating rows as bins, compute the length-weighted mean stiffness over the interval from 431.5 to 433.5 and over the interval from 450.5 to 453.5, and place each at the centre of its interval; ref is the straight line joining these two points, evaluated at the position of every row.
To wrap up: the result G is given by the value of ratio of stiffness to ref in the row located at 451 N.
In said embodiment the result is 0.95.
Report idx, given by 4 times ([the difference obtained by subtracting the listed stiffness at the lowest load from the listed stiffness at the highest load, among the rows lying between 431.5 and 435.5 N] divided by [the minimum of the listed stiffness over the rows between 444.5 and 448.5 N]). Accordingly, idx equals 0.10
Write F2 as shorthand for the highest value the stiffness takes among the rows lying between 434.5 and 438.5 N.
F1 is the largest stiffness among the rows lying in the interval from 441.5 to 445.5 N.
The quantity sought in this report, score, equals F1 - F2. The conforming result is 0.1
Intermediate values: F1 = 86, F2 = 85.9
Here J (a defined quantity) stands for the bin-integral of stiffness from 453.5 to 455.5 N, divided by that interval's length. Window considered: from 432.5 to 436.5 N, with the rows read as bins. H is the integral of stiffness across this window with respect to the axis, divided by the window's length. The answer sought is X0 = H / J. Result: 1.02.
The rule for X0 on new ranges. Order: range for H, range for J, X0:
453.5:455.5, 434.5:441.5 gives 0.95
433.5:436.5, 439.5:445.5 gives 1.00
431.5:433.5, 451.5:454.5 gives 0.95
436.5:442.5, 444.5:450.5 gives 1.02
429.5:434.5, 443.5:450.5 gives 0.94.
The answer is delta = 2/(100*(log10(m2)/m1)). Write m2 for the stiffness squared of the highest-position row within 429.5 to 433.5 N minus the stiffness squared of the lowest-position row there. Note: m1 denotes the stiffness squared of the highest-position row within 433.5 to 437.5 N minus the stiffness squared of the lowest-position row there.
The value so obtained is 10.2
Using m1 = 1296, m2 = 344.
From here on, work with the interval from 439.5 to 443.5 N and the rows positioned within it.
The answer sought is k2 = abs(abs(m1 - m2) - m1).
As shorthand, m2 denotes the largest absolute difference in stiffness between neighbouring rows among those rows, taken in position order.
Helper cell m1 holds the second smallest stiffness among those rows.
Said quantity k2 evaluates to 5.1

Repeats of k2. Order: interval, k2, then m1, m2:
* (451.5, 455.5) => 4.2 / 80.1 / 4.2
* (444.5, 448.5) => 6.7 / 77.8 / 6.7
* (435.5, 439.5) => 2.0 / 85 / 2.0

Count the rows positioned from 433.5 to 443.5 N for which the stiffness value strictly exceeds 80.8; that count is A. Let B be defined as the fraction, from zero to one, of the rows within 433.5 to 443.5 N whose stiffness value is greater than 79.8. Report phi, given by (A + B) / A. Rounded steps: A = 6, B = 0.80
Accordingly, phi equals 1.13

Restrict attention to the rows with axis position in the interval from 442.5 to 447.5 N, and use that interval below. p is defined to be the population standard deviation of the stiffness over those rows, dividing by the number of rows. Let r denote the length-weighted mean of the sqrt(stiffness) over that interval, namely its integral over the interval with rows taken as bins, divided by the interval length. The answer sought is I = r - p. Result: 5.8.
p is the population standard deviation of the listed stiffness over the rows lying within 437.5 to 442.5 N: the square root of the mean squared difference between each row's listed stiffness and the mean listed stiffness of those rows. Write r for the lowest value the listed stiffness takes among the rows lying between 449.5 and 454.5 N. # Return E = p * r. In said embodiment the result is 252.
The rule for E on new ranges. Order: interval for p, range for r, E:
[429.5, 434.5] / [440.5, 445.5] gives 167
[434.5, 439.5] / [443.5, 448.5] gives 126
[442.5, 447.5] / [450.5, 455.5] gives 246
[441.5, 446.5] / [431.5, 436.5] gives 180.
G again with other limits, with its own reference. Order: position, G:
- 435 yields 1.04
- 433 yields 0.98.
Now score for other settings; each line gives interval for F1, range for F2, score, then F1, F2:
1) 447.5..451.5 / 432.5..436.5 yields -2.5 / 83.4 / 85.9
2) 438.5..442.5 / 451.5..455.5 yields 1.1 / 85.4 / 84.3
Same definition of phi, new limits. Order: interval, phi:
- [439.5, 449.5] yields 1.15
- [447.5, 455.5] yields 1.25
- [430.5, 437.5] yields 1.14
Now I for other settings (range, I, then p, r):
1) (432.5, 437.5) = 5.0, 4.03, 9.00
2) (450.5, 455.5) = 5.9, 3.02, 8.92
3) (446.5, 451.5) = 6.2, 2.70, 8.87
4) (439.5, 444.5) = 6.3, 2.68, 8.97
